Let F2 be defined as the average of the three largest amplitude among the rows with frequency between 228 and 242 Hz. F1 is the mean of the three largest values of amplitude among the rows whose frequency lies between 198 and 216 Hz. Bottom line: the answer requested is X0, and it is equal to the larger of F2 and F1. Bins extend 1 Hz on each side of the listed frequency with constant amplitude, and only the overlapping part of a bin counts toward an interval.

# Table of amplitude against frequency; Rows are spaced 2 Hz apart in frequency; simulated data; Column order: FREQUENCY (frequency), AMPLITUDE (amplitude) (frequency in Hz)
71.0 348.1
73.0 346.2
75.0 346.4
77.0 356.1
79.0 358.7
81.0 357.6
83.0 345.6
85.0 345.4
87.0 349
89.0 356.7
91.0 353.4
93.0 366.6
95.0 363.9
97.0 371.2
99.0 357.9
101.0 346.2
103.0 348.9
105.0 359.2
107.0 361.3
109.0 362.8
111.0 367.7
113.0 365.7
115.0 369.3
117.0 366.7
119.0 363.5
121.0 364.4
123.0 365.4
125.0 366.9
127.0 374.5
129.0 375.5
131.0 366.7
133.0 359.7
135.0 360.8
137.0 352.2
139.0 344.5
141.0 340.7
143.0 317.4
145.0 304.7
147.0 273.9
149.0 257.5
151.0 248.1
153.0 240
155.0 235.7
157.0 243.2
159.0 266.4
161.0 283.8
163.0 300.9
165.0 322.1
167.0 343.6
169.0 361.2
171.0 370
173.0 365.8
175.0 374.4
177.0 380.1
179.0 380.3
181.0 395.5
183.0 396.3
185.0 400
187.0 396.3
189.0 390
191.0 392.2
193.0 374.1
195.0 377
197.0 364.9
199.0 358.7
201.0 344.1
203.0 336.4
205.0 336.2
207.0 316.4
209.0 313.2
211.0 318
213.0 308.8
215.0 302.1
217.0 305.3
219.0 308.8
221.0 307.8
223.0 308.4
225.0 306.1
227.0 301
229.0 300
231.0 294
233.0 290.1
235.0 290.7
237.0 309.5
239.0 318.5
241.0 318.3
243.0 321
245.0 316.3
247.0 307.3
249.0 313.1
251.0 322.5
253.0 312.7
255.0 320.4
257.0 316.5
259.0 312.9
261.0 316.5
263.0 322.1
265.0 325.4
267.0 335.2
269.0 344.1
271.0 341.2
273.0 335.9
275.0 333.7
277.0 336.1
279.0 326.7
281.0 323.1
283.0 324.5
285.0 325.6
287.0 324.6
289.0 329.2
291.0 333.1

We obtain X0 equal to 346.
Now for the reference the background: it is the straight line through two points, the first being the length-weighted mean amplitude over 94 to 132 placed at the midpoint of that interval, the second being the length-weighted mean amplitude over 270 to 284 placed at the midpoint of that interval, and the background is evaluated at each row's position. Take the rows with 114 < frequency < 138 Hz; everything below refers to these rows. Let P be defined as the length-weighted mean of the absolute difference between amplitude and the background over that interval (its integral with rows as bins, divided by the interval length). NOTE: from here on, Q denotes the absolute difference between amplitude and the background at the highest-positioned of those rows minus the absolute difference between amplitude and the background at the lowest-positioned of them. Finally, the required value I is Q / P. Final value 0.3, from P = 5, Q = 2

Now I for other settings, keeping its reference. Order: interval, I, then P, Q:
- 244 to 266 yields -0.7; 19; -13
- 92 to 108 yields 0.3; 8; 3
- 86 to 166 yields 0.4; 30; 11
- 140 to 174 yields -0.1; 61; -4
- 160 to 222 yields -1.2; 30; -36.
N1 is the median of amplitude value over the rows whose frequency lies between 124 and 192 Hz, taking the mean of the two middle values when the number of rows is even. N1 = 360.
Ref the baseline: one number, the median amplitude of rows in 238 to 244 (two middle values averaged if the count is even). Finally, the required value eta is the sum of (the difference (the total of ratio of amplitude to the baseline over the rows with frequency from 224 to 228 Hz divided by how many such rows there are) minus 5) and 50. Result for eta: 46.0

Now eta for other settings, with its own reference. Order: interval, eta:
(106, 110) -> 46.1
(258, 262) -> 46.0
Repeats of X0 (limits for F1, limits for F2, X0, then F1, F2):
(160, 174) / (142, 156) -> 366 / 366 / 299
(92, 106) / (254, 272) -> 367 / 367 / 340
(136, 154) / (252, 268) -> 346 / 346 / 328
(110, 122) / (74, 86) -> 368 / 368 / 357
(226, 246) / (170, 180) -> 378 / 319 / 378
